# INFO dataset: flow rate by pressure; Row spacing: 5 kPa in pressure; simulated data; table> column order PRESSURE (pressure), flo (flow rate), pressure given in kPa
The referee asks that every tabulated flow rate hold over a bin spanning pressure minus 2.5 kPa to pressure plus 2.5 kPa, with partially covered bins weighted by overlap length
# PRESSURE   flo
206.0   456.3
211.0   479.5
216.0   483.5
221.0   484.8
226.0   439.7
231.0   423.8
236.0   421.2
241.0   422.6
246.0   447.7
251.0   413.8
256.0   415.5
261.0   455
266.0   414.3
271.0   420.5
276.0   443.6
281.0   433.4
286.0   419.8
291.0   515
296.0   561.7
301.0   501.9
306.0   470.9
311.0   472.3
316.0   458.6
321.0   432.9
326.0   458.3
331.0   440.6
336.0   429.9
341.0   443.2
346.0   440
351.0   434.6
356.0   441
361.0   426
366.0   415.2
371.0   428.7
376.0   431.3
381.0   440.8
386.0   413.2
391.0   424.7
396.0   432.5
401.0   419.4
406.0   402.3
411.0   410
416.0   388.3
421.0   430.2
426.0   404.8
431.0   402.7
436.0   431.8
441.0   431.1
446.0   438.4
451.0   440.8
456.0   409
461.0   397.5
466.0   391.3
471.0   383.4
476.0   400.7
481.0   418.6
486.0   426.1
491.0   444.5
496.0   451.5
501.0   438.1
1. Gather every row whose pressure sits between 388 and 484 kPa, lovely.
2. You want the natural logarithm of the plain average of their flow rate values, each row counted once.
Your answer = 6.02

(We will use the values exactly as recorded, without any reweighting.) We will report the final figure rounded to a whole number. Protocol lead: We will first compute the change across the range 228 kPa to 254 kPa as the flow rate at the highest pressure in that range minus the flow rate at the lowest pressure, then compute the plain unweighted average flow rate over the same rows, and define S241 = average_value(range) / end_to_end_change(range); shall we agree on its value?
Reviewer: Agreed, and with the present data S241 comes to -43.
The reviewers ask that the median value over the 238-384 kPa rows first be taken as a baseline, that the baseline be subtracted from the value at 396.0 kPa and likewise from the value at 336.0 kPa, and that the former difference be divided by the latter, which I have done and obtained 0.74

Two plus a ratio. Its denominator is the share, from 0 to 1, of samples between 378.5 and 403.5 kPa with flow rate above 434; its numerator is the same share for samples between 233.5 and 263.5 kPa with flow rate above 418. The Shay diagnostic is 5.3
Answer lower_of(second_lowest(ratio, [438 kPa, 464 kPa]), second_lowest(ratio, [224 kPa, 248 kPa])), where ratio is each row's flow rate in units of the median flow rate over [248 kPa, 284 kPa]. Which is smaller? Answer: 0.97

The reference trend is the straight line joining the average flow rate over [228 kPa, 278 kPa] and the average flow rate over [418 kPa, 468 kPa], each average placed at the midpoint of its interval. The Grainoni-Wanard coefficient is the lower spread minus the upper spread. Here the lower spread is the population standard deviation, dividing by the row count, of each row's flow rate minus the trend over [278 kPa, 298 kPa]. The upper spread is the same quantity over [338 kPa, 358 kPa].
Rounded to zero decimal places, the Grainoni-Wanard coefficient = 56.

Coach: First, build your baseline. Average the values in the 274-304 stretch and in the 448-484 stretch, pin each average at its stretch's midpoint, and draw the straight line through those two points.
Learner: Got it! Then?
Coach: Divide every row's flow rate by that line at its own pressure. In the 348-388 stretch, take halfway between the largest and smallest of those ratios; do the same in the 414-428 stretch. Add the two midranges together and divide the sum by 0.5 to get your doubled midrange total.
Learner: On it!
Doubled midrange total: 3.85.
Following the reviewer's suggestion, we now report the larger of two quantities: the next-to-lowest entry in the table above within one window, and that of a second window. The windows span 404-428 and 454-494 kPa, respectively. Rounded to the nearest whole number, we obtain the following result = 402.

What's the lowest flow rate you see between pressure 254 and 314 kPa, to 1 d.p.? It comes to 414.3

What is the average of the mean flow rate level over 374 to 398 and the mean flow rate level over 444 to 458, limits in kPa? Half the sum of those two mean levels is 429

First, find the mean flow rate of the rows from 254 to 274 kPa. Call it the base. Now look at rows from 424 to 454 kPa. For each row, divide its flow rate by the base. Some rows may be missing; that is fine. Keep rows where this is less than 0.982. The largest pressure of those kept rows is 431.0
